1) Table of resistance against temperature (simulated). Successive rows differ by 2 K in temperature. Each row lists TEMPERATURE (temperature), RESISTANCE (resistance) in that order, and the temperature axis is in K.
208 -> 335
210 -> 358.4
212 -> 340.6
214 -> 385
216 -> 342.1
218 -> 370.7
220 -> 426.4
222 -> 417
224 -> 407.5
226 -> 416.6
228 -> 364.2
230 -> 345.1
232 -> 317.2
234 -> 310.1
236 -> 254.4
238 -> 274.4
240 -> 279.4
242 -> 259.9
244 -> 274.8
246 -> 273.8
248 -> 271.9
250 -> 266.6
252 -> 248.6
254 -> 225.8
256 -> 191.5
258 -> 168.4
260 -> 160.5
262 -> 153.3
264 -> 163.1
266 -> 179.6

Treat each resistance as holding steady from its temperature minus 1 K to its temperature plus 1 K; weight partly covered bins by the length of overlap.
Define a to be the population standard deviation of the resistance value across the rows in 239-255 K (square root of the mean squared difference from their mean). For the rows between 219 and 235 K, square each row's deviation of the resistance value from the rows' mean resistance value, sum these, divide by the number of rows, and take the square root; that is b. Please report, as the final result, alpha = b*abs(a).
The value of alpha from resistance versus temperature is 739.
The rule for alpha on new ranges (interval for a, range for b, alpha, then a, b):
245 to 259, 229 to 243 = 1195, 38.7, 31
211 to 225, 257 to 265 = 175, 32.2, 5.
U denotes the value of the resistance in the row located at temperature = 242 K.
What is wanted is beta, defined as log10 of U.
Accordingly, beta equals 2.41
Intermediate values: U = 259.9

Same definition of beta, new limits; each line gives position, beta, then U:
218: 2.57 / 370.7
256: 2.28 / 191.5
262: 2.19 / 153.3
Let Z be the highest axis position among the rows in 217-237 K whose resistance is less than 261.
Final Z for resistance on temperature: 236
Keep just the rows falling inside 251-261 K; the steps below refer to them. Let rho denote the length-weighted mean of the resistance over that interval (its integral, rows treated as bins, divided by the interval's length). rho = 199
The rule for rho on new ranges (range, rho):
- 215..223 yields 389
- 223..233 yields 370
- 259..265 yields 159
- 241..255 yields 260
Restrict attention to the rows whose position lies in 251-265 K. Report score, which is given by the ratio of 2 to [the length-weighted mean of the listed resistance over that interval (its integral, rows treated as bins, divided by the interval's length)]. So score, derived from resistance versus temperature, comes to 0.0107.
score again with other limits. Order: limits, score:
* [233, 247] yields 0.0073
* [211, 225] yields 0.0052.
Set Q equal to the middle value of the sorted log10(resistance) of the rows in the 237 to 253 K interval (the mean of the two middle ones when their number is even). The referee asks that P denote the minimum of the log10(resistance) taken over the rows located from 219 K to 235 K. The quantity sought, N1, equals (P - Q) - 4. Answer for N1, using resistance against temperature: -3.94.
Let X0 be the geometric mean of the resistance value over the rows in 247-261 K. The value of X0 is 215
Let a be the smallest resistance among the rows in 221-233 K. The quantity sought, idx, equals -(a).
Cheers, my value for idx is -317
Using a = 317.2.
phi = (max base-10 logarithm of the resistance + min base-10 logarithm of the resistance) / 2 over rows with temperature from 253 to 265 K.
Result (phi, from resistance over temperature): 2.27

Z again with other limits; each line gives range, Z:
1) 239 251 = 242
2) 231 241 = 236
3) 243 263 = 262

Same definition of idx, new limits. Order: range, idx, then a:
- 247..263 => -153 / 153.3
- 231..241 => -254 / 254.4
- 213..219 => -342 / 342.1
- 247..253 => -249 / 248.6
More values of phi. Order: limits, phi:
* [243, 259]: 2.33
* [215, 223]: 2.58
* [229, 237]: 2.47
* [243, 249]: 2.44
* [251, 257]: 2.34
